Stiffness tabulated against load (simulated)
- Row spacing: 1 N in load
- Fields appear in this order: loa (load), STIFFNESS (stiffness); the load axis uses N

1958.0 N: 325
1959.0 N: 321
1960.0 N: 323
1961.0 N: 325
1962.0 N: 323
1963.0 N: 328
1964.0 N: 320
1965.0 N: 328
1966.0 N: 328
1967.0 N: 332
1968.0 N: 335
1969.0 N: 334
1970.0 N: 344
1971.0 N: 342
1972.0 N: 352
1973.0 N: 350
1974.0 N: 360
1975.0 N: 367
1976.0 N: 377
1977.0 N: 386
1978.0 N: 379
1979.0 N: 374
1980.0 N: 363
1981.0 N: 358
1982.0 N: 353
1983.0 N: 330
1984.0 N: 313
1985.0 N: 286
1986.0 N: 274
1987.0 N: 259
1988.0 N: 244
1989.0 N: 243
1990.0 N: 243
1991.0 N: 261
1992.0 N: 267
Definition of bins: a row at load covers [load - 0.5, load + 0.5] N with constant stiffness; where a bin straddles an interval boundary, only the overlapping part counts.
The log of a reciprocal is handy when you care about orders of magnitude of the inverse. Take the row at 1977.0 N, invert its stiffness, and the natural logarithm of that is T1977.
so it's -5.96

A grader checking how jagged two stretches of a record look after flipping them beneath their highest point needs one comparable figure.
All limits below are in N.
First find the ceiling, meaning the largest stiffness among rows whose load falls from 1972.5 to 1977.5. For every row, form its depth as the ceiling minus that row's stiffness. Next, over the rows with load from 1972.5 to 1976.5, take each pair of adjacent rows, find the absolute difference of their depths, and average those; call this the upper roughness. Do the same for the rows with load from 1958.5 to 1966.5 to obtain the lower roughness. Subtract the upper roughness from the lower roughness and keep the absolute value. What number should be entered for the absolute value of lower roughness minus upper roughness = 5.1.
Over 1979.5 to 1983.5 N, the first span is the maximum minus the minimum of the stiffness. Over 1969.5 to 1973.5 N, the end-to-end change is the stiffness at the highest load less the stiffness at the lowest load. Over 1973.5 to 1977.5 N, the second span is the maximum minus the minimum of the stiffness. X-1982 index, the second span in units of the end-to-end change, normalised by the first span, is 0.13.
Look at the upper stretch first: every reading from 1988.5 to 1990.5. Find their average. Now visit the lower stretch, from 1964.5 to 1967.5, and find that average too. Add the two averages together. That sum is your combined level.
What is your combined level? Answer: 572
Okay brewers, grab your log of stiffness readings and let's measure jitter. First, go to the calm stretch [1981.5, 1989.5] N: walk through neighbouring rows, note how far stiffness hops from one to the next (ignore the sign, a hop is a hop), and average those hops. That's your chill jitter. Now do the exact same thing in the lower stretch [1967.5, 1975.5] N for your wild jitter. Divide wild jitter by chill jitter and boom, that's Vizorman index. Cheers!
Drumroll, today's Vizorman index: 0.38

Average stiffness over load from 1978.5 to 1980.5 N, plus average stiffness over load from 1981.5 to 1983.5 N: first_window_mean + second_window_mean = 710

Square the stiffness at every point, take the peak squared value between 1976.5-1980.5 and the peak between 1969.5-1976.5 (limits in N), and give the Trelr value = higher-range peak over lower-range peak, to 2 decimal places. 1.05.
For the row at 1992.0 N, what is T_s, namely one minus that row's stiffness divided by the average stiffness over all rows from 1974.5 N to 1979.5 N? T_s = 0.29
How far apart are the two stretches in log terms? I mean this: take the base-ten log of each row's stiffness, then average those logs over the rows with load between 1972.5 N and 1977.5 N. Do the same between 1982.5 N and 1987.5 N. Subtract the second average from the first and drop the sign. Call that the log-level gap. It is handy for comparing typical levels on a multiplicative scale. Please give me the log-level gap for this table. 0.10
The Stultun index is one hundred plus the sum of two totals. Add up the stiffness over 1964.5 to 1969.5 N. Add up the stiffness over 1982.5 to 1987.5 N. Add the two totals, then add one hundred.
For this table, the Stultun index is 3219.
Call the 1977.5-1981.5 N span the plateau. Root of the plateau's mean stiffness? 19.2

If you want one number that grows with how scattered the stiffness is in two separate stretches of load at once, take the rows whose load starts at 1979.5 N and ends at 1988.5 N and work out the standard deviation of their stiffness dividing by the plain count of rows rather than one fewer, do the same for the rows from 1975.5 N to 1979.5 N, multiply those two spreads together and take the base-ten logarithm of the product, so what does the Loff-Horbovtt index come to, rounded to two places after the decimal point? 2.27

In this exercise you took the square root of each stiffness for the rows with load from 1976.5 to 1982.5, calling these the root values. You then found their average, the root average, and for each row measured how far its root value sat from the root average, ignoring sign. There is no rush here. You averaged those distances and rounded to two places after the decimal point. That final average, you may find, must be 0.28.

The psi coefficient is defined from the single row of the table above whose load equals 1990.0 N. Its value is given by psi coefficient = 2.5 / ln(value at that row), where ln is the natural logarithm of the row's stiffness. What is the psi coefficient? 0.455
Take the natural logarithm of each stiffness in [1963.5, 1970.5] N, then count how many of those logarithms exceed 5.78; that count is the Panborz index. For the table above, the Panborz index 6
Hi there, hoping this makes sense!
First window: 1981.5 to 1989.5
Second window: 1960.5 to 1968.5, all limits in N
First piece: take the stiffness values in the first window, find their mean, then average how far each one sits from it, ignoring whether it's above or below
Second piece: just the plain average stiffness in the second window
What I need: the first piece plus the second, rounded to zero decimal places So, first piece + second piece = 361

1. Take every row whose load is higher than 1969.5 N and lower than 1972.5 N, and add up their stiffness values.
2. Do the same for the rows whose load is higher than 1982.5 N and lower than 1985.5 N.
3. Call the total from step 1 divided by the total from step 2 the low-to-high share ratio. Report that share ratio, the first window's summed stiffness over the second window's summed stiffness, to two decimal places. 1.12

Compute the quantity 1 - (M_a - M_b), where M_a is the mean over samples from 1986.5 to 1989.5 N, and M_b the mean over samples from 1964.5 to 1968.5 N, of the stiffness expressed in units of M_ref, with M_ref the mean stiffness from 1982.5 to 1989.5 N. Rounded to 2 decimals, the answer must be 1.29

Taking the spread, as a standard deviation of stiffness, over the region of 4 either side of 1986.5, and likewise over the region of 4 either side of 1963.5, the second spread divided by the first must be 0.11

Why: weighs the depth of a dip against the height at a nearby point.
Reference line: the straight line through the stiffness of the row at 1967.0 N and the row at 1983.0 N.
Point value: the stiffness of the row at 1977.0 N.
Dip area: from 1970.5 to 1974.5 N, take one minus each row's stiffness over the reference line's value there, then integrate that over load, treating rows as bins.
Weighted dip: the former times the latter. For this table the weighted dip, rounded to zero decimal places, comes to -92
